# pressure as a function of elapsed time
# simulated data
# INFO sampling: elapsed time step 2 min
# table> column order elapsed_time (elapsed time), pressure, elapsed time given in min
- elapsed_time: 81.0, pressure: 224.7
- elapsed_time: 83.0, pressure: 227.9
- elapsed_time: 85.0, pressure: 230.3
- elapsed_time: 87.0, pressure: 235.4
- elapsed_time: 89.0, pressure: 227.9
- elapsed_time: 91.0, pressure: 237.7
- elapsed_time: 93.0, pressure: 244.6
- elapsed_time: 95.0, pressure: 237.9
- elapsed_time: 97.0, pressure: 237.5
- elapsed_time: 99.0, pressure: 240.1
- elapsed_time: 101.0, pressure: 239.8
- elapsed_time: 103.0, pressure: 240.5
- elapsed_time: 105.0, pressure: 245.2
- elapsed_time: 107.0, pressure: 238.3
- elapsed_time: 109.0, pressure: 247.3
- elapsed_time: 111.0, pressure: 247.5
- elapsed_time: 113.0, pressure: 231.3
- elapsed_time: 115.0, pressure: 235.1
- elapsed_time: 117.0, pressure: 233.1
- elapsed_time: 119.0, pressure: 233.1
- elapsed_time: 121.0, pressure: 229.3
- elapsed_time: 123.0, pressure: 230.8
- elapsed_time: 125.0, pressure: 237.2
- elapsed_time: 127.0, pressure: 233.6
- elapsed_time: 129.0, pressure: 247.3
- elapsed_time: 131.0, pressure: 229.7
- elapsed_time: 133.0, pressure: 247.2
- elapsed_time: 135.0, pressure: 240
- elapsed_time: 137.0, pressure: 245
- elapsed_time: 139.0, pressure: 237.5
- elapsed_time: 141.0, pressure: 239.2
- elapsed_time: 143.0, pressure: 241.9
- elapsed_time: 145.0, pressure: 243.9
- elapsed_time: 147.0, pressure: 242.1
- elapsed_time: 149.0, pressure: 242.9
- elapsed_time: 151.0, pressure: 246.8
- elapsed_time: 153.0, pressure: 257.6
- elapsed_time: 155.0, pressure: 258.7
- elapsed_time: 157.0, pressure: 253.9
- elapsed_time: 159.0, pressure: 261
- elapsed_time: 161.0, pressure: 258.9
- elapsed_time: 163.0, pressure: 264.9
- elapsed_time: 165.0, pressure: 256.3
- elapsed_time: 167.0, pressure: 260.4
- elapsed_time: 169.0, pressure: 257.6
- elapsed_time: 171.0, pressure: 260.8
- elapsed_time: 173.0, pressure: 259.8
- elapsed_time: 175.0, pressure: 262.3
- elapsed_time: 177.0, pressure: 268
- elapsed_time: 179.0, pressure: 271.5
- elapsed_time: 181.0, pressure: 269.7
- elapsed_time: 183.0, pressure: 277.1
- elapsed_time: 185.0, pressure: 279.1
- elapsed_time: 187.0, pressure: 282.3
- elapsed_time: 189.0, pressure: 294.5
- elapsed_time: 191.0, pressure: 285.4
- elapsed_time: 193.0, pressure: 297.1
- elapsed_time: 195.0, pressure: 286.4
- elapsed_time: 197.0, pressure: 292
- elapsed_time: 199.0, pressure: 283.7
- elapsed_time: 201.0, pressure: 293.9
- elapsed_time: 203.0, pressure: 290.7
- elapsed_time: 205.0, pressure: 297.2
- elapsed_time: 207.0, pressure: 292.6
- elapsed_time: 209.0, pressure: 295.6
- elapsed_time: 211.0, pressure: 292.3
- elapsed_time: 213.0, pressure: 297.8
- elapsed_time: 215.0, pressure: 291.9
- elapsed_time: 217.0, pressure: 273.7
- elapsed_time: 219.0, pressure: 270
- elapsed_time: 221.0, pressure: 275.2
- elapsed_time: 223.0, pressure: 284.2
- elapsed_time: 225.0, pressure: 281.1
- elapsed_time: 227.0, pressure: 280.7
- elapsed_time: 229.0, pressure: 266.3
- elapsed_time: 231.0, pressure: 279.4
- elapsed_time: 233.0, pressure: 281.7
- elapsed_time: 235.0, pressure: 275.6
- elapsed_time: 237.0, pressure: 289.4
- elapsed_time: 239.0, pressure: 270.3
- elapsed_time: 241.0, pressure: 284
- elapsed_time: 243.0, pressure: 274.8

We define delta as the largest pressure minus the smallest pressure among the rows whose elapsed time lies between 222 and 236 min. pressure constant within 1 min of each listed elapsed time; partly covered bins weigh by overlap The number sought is 17.9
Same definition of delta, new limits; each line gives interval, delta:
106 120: 16.2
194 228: 27.8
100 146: 18.2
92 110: 9.8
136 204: 59.6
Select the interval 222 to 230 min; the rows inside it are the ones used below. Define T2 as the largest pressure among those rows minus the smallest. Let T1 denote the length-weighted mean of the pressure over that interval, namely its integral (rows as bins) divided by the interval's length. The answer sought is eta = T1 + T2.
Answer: 296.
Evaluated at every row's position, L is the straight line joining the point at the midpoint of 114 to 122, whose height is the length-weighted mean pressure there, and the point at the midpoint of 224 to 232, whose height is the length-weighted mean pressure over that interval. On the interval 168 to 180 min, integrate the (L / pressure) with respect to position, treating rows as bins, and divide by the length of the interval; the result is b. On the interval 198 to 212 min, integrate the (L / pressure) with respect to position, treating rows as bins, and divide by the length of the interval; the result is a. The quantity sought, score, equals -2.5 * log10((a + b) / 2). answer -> 0.064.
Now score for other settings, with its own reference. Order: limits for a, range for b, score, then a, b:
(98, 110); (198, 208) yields 0.082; 0.939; 0.915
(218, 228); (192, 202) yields 0.057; 0.988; 0.910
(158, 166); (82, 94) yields 0.053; 0.962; 0.943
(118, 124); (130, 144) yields -0.007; 1.012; 1.001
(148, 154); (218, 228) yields 0.013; 0.988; 0.988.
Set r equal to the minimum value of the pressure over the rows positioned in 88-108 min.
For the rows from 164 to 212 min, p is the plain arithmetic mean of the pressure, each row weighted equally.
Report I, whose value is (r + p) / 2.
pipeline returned 254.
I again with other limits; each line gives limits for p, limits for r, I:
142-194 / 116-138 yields 246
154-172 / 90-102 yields 248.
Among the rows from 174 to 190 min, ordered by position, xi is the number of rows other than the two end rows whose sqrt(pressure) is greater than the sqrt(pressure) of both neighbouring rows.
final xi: 1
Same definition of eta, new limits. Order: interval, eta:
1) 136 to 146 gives 249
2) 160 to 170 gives 268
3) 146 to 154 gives 263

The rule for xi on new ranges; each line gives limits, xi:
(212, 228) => 1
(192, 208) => 3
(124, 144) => 3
